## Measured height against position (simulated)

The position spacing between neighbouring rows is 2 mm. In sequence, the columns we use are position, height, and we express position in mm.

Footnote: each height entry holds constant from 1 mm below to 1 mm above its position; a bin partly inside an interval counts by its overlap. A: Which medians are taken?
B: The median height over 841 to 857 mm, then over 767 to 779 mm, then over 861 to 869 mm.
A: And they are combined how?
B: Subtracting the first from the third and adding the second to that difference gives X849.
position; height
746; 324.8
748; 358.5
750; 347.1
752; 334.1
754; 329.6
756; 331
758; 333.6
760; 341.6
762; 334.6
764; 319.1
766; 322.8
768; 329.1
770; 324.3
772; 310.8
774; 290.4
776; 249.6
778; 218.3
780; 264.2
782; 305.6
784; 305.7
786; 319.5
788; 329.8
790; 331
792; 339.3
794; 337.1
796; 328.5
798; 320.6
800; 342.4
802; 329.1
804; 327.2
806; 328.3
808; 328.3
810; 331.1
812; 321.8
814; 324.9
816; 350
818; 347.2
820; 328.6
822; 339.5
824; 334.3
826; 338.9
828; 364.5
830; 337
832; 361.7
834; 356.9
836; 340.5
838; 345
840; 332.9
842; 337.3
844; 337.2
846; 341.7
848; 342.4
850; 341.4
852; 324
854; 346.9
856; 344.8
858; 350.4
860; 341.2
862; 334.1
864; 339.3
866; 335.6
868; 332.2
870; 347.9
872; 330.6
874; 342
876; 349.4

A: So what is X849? 294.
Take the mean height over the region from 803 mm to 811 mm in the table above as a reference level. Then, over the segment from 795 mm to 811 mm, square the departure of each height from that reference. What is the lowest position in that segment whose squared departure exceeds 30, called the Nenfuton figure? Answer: 798 mm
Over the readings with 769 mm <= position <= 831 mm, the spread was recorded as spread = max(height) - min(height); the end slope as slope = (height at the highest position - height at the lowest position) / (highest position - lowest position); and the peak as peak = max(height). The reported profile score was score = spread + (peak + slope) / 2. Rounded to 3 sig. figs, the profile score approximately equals 329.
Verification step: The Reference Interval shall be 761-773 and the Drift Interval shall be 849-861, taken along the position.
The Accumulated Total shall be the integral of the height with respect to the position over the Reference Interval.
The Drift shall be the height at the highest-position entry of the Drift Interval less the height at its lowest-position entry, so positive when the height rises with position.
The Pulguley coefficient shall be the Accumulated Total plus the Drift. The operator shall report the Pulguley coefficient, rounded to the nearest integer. 3881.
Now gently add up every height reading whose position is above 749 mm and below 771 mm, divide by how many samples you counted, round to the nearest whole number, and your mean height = 332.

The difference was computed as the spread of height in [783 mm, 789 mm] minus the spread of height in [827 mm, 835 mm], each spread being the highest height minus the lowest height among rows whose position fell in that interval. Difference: -3.4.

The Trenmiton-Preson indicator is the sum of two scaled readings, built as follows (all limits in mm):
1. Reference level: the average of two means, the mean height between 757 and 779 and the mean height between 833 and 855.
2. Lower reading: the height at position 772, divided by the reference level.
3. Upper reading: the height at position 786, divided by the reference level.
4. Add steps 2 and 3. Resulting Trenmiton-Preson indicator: 1.95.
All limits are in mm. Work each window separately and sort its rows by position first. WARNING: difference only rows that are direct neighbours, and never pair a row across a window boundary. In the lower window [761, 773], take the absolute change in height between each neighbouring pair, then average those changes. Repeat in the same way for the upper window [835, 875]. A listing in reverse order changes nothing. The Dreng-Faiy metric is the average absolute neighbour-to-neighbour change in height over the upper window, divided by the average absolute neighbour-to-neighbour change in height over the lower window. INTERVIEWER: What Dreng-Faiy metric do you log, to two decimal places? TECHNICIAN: 0.89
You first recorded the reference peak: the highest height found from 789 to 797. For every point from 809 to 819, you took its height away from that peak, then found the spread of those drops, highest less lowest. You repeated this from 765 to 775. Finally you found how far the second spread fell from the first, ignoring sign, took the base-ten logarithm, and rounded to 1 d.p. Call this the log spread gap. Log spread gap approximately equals 1.0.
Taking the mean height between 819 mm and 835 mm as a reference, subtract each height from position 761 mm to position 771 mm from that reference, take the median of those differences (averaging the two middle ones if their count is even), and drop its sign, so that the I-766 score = 21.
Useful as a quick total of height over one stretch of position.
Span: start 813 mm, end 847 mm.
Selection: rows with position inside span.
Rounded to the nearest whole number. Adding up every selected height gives 5818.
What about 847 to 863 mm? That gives 2725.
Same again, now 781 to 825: 7250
